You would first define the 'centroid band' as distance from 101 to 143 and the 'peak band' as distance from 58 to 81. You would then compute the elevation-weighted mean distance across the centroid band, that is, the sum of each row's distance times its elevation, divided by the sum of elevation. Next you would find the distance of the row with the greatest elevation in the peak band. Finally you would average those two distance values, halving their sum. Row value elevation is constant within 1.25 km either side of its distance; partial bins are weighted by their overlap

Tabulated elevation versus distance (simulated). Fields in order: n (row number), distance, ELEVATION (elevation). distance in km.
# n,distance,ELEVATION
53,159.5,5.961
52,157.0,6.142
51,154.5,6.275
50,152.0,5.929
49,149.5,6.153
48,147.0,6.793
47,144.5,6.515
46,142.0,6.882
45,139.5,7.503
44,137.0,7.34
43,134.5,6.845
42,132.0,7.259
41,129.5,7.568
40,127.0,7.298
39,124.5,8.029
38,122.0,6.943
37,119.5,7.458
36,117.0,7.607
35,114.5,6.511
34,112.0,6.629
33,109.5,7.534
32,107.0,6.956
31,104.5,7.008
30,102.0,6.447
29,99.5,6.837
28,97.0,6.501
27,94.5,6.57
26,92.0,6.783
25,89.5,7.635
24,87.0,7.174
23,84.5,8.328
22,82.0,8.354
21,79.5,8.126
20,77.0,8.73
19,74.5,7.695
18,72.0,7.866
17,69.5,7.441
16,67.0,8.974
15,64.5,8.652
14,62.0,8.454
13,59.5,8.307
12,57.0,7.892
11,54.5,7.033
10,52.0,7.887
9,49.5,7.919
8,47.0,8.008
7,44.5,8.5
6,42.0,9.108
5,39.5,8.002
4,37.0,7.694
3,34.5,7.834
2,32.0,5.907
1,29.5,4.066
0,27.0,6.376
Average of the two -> 94.6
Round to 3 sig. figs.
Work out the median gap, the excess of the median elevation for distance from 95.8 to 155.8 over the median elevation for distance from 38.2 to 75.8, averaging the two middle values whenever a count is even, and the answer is -1.09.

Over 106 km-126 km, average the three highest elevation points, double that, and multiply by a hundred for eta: 1545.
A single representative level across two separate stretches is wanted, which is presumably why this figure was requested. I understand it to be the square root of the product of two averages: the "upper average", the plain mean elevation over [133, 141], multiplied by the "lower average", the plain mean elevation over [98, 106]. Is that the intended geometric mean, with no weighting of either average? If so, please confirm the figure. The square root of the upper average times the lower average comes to 7.0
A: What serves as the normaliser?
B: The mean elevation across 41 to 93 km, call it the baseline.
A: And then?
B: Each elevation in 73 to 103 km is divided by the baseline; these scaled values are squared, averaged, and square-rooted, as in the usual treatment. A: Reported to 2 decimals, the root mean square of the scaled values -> 0.93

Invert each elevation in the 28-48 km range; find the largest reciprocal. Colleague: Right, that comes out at 0.246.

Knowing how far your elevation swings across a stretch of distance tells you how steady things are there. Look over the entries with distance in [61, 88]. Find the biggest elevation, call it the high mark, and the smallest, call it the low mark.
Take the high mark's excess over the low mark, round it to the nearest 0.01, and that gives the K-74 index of 1.80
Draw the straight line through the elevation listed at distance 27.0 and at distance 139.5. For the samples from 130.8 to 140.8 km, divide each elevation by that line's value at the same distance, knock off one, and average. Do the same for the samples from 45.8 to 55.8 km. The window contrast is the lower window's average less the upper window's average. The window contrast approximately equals 0.20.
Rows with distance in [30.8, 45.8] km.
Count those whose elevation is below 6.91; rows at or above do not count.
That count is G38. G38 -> 1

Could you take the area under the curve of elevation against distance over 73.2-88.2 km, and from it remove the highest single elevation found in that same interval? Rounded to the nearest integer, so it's 112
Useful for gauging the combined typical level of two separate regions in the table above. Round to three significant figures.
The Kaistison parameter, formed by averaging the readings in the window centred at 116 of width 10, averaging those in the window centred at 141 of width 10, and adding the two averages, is 14.1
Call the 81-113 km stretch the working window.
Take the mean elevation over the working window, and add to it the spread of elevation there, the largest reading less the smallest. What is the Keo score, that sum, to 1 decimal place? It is 9.0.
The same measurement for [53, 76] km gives 10.0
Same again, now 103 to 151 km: 9.0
